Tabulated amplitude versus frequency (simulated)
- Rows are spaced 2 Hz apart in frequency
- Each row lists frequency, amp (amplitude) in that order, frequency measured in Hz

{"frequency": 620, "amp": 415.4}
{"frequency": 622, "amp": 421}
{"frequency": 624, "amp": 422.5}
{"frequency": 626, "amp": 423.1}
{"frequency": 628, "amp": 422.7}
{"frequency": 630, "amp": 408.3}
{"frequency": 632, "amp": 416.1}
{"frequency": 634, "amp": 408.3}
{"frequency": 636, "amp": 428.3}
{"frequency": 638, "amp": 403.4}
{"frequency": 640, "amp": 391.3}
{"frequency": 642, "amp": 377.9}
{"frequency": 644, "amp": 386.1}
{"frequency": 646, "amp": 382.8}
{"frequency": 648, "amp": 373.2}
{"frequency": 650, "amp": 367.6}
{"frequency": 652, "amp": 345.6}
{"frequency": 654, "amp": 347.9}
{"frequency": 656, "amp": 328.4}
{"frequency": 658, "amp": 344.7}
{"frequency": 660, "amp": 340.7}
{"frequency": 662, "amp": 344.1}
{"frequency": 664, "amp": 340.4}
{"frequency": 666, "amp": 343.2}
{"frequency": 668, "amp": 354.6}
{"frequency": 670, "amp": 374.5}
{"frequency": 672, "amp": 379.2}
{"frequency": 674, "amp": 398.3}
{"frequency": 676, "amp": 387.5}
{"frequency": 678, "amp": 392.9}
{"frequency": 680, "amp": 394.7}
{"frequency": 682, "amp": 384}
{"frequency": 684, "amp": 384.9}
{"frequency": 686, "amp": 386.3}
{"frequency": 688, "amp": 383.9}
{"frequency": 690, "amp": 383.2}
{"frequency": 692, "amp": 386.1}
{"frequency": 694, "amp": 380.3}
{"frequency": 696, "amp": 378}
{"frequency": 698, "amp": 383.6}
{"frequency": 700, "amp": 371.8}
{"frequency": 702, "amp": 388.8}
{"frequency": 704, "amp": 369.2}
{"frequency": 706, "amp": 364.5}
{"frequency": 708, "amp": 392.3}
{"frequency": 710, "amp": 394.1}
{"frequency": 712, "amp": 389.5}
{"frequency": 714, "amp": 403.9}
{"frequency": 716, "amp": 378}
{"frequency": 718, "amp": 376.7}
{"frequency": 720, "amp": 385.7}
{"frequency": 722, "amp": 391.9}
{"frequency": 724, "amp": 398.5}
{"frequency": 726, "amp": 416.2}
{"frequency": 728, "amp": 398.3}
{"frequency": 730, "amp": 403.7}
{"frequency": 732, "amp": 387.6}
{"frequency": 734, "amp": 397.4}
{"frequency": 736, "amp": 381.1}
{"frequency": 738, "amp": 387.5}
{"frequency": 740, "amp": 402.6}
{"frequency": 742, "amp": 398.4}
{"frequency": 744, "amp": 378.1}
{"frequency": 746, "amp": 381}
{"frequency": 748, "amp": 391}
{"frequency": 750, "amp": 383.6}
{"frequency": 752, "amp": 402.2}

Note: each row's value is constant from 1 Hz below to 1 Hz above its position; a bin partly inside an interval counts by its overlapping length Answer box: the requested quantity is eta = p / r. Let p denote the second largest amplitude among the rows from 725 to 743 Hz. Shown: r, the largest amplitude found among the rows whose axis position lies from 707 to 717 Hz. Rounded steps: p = 403.7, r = 403.9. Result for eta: 1.00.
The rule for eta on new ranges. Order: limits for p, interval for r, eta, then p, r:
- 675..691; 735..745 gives 0.98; 392.9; 402.6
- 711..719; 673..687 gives 0.98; 389.5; 398.3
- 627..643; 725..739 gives 1.02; 422.7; 416.2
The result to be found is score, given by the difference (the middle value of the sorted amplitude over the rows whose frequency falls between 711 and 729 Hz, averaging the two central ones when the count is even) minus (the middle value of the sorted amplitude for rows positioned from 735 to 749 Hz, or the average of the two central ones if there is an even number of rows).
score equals 4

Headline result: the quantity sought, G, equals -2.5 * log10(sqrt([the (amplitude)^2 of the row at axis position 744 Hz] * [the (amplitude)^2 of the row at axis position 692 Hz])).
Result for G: -12.9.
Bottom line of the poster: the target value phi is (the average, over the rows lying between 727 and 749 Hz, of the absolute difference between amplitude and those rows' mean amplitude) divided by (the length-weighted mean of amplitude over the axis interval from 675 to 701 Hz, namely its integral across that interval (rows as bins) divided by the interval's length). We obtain 0.020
